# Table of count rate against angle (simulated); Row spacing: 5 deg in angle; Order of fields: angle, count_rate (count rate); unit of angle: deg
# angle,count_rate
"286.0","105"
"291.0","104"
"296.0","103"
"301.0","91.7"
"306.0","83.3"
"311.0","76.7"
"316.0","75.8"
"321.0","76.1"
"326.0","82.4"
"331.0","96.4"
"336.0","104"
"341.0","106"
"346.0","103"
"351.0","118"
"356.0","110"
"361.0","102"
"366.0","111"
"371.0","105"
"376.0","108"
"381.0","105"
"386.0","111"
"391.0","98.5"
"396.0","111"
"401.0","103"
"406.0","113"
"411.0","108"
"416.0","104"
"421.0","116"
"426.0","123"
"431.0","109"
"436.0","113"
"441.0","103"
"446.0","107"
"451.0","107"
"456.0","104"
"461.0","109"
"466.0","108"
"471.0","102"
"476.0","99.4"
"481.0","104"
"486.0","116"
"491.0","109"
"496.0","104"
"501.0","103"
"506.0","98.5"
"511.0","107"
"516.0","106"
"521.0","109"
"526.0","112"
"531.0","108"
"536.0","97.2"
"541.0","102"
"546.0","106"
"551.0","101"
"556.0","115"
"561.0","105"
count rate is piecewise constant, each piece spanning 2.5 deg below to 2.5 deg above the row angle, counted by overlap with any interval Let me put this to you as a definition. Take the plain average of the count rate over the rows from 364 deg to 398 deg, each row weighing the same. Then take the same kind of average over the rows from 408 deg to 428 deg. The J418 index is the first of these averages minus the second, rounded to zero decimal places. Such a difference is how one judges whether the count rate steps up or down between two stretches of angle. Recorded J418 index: -6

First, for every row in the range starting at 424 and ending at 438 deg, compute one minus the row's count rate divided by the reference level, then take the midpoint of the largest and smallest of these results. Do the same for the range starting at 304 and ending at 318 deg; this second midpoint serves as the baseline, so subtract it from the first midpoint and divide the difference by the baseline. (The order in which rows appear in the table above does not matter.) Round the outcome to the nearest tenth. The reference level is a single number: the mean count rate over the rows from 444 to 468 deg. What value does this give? -1.3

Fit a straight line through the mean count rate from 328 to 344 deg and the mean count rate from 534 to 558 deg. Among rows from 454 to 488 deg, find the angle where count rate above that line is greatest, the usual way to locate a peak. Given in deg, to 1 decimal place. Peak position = 486.0 deg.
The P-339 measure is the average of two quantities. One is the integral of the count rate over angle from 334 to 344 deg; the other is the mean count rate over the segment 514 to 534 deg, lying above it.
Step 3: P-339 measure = 579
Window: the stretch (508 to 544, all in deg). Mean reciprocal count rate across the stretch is 0.0095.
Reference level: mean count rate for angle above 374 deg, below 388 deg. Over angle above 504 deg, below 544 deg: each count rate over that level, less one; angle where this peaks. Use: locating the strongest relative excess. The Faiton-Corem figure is 526.0 deg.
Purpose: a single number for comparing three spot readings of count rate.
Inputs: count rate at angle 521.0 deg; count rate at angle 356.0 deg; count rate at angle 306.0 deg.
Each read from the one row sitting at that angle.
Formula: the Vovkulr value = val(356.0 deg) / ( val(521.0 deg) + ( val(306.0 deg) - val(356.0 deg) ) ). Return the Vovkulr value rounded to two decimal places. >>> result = 1.34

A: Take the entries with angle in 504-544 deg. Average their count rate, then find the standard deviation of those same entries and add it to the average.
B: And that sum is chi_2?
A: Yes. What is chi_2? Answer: 110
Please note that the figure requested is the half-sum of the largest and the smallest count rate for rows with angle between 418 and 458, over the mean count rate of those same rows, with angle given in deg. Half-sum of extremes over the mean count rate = 1.02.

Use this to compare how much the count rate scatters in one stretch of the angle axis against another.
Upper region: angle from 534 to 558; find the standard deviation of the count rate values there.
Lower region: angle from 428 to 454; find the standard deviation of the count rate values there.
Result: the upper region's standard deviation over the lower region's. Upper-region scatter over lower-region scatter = 1.9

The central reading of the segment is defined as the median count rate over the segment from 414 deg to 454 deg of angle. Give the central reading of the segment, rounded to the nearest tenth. 108.0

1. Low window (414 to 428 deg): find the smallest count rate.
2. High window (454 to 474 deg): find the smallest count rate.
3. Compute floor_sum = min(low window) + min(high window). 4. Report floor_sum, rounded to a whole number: 206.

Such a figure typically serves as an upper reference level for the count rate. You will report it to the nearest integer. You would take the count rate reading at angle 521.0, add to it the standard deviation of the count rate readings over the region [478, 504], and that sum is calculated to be 114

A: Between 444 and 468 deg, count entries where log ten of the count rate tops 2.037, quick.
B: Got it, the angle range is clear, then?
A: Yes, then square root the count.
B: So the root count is 1.00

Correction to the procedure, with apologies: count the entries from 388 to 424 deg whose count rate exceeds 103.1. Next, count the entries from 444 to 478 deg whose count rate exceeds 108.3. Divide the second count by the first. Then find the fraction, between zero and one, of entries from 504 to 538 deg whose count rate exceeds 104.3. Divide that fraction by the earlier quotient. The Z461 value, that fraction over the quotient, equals 3.6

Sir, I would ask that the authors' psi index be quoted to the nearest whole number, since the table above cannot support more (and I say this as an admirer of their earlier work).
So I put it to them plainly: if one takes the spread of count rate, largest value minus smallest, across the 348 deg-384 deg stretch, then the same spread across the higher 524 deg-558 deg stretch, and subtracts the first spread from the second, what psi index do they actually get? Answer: 2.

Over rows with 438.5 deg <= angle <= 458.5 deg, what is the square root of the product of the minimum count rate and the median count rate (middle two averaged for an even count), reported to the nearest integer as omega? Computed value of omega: 104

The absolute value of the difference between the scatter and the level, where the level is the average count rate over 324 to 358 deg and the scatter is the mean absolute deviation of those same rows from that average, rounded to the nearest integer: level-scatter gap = 95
